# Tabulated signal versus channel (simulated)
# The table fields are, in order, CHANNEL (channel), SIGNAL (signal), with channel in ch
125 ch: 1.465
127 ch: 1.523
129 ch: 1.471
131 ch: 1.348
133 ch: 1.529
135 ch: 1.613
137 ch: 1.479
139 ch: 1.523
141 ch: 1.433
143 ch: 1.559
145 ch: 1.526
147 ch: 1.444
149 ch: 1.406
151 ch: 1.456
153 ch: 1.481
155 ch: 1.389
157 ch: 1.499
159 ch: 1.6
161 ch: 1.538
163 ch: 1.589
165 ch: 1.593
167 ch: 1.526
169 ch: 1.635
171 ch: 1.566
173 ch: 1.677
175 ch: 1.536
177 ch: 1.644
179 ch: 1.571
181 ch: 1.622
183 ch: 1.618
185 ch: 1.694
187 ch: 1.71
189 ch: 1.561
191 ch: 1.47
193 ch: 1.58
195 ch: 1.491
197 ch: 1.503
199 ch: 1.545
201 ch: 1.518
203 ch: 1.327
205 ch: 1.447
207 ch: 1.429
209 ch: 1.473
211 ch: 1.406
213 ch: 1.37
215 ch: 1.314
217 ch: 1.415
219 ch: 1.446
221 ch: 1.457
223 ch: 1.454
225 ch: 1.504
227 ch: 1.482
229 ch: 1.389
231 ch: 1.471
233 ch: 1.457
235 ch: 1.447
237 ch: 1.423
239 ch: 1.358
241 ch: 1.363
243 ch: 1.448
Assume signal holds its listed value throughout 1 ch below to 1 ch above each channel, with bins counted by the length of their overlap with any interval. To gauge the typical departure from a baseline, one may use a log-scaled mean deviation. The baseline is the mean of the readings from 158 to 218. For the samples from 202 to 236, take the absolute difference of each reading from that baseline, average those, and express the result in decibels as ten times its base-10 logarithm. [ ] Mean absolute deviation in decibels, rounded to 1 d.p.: -9.8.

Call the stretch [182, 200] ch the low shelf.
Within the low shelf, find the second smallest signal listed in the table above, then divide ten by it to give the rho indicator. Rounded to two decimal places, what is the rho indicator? 6.71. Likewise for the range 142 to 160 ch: 7.11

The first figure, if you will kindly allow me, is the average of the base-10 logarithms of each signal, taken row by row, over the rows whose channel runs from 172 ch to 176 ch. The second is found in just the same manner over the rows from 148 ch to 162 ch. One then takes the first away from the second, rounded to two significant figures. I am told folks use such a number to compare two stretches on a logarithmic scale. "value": -0.035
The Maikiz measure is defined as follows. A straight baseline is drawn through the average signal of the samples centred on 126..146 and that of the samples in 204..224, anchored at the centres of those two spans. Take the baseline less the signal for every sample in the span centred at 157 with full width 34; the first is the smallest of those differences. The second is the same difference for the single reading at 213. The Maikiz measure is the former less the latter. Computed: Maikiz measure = -0.27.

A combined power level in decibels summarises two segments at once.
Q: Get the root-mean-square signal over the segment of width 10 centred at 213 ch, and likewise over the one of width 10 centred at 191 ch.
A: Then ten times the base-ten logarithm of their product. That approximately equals 3.39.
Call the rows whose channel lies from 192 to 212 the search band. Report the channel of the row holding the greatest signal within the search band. 193 ch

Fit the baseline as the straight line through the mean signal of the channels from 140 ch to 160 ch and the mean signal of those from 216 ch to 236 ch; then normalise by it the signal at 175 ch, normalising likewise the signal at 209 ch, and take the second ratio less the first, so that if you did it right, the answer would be -0.035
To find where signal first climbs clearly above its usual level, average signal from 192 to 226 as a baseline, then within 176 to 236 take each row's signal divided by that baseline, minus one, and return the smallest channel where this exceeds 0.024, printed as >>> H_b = 177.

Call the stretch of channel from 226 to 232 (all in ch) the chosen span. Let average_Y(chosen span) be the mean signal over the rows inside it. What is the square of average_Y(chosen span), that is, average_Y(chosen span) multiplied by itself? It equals 2.1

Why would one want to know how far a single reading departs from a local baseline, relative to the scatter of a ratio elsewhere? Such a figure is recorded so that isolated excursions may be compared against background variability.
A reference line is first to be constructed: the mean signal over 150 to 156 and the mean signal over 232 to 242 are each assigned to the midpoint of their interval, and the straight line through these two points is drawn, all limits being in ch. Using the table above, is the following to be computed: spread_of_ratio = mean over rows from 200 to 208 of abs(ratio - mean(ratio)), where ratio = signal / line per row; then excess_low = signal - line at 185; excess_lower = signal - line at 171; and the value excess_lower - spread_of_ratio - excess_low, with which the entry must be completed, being -0.17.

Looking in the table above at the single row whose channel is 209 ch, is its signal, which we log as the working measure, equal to 1.473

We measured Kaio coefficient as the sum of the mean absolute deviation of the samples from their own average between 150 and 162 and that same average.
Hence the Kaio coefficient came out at 1.55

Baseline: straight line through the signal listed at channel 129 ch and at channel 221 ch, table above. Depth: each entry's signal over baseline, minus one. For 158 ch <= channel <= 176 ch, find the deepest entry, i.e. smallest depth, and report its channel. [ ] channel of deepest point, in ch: 167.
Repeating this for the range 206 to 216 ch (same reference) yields 215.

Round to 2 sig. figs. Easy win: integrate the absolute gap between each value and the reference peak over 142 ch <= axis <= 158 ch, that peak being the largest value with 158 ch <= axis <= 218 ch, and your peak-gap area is 3.8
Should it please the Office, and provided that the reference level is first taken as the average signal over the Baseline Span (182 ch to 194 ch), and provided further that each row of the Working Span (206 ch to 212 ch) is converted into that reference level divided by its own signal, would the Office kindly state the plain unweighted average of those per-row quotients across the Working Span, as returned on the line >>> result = 1.12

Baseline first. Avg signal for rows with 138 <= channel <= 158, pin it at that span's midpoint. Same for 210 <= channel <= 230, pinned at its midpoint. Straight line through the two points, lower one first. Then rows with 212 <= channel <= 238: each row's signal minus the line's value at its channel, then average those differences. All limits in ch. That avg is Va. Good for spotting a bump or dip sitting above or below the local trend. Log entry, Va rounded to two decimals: 0.01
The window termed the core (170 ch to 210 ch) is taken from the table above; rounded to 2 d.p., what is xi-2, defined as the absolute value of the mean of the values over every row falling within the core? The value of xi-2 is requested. 1.55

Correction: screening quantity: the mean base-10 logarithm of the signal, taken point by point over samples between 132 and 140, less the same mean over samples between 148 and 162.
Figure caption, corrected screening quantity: 0.016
